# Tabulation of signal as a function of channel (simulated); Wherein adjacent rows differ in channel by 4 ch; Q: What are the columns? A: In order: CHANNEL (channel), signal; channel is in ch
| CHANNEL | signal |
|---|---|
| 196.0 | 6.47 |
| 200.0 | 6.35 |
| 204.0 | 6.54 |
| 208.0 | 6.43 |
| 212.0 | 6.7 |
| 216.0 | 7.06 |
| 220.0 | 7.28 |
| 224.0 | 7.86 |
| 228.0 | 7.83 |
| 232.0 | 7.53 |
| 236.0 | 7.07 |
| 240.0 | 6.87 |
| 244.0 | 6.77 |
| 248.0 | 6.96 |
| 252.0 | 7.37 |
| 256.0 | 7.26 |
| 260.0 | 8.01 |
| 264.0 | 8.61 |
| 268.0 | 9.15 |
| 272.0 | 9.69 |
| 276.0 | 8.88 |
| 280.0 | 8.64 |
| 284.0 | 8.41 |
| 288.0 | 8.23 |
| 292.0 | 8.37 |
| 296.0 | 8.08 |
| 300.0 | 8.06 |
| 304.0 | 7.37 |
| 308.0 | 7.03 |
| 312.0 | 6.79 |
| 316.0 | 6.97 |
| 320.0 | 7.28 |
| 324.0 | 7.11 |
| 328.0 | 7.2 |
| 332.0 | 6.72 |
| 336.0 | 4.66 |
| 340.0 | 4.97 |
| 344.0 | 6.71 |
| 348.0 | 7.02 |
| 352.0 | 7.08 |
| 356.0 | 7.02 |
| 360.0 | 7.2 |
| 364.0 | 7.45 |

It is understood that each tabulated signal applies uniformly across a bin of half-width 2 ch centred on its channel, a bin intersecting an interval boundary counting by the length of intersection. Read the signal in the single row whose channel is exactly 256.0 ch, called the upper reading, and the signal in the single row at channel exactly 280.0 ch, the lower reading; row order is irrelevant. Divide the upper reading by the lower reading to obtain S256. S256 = 0.84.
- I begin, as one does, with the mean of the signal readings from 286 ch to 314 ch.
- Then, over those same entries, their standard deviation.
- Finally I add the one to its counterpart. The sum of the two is 8.3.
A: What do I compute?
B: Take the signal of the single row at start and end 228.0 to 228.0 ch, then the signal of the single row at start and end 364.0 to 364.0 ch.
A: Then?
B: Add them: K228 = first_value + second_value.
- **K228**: 15.3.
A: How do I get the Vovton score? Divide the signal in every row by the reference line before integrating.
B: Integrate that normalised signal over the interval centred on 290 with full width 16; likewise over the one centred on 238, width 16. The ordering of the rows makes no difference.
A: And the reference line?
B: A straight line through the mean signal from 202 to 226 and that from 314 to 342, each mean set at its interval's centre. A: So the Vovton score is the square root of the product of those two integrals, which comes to 18.2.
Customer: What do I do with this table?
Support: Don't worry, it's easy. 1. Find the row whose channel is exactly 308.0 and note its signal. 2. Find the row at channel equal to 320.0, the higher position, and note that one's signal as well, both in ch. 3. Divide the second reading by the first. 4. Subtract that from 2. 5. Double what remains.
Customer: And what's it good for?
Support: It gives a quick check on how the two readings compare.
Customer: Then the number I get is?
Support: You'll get 1.93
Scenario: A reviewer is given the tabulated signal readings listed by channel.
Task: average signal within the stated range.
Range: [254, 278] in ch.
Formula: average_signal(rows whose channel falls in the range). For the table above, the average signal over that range 8.6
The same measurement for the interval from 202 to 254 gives 7.1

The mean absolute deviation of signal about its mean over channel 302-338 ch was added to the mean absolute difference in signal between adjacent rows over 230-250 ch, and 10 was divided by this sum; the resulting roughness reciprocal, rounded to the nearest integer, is 14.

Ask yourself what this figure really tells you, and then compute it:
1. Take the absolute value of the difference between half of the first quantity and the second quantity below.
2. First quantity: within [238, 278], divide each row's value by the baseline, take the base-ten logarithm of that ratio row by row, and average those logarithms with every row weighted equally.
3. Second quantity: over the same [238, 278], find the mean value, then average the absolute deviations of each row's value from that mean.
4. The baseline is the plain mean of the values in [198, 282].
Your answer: 0.902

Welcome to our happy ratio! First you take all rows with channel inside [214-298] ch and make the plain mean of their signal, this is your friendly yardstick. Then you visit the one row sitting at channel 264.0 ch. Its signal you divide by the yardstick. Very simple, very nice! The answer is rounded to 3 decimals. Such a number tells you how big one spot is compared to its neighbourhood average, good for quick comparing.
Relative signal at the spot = 1.090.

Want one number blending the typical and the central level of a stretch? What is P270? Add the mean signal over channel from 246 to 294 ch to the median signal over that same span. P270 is 16.7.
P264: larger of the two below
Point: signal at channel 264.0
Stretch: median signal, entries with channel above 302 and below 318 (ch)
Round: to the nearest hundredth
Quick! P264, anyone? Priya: 8.61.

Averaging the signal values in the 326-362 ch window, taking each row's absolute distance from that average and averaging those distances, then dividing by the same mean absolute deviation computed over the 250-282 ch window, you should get 1.1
